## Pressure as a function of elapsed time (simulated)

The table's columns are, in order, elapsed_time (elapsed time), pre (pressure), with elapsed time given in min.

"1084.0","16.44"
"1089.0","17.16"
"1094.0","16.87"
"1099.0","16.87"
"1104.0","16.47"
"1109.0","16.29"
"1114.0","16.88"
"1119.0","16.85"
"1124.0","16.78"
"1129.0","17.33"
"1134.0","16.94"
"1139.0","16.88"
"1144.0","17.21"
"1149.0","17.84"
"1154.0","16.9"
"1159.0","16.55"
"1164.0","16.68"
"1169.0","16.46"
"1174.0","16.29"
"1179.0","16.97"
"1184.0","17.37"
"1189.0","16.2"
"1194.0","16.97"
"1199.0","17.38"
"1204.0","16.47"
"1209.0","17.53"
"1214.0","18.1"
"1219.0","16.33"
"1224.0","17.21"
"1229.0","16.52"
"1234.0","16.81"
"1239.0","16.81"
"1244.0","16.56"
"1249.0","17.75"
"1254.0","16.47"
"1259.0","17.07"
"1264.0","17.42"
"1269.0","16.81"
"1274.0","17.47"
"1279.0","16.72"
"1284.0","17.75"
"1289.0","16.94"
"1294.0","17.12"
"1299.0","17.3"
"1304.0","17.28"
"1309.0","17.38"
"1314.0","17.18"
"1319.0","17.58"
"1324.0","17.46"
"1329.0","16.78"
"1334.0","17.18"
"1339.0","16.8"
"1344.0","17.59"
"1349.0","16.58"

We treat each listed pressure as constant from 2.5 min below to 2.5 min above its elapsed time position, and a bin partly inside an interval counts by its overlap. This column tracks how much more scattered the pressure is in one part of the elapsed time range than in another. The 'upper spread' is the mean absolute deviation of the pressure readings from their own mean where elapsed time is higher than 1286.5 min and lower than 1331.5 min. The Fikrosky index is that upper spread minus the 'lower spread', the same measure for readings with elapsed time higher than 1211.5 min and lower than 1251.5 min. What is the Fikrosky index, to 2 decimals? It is -0.31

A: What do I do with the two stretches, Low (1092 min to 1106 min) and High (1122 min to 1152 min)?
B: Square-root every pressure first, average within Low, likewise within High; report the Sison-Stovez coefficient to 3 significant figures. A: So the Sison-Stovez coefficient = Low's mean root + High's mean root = 8.23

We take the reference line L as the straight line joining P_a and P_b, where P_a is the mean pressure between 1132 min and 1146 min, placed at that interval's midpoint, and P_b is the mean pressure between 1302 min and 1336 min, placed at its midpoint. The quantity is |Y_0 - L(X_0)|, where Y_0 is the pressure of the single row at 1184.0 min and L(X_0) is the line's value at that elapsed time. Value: 0.30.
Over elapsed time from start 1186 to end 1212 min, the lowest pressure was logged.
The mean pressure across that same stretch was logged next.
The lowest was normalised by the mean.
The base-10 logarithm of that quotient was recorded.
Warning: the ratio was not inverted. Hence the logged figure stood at -0.019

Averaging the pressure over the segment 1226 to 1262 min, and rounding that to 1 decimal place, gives 16.9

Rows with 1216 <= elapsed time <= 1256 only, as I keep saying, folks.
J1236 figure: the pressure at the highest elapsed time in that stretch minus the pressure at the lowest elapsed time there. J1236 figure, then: 0.1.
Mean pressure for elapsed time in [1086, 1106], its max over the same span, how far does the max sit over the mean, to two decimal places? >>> 0.32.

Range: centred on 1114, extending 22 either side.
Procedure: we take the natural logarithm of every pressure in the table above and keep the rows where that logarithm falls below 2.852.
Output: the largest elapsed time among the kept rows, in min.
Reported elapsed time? 1134.0 min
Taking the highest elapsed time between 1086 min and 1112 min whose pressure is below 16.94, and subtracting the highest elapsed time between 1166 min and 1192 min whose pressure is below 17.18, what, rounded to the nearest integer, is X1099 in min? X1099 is -80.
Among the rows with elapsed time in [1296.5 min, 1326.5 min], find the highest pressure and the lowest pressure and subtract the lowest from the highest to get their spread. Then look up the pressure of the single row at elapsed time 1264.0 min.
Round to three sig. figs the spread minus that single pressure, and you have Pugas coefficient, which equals -17.0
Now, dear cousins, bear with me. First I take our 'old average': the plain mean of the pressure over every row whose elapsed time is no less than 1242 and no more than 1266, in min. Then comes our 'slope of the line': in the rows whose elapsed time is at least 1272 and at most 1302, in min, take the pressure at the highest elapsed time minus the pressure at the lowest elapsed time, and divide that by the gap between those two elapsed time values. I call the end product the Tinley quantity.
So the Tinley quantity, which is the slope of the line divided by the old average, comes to -0.0004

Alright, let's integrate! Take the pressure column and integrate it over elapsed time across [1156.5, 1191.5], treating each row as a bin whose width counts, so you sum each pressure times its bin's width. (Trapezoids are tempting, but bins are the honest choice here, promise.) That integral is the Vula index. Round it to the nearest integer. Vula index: 583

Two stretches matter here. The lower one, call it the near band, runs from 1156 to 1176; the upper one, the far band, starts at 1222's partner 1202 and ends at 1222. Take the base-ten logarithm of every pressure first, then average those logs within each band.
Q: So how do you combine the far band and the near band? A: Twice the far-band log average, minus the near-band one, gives 1.25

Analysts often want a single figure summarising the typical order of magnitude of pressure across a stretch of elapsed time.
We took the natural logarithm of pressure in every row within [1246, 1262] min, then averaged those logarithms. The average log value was 2.84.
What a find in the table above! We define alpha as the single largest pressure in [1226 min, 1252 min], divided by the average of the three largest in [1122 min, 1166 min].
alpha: 1.02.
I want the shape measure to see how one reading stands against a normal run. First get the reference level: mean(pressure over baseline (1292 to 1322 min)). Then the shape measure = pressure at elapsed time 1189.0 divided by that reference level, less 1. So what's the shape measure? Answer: -0.064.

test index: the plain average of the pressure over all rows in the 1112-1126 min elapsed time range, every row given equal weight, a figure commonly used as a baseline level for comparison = 16.84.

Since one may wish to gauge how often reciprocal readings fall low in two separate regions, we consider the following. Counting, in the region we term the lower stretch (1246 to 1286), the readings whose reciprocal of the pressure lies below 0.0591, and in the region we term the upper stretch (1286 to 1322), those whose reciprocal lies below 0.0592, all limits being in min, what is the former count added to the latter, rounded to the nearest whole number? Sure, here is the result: 12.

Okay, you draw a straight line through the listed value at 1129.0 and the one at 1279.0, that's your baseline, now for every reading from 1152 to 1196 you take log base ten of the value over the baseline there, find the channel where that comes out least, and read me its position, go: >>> 1189.0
